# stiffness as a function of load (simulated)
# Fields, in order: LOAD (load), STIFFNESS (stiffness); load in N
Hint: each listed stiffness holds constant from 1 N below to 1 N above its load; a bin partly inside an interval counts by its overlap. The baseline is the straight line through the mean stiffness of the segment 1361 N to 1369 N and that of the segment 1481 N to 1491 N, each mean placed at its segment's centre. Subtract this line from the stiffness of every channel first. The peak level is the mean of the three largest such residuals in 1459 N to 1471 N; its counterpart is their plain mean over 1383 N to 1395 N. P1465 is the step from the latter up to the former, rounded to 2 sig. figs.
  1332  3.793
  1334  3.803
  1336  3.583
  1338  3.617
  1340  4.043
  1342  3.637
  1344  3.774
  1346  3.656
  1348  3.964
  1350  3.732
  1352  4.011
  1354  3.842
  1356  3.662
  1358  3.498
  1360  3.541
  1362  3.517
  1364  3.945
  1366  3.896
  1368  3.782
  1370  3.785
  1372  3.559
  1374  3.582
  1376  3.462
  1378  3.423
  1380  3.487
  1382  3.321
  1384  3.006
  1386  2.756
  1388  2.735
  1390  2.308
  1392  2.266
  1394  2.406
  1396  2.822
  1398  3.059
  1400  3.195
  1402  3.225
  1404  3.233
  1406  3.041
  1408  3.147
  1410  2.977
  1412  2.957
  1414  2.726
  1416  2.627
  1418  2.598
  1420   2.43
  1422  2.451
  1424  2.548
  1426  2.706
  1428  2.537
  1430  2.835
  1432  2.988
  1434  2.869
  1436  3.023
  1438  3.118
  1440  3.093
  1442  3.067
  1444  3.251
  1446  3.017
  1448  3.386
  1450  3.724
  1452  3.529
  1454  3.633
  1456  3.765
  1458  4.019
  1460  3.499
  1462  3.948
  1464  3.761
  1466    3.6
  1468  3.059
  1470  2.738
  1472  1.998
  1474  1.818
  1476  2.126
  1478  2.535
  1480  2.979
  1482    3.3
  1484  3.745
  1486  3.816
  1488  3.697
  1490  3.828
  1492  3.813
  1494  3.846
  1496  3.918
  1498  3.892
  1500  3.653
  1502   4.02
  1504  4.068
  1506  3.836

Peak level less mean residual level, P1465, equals 1.3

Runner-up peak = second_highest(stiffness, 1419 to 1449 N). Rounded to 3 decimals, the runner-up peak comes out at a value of 3.251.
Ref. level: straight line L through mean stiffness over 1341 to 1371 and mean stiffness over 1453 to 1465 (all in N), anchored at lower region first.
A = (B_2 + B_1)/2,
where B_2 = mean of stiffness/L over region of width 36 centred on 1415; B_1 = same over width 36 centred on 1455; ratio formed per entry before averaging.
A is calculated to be 0.82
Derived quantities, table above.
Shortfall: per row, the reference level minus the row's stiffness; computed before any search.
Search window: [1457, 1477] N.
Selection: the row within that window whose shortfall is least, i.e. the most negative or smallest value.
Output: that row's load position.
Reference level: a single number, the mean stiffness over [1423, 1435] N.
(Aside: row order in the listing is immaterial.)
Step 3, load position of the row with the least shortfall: 1458 N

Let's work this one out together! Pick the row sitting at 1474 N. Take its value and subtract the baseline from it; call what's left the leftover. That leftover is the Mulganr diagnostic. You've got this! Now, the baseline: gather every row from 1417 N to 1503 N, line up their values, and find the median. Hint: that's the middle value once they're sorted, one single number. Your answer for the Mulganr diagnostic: -1.4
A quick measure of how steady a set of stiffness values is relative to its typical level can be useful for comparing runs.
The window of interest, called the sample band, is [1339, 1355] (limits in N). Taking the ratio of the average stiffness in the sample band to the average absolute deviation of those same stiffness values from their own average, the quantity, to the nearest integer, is 29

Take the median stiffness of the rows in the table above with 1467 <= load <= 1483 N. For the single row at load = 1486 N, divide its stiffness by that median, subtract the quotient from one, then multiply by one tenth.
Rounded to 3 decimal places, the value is -0.045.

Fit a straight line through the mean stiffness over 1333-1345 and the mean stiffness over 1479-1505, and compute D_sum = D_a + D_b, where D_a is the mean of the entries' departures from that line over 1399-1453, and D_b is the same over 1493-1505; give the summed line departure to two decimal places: -0.60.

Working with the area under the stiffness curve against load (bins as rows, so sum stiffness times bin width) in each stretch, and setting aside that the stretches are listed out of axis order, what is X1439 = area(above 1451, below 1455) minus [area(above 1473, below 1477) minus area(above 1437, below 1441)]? 19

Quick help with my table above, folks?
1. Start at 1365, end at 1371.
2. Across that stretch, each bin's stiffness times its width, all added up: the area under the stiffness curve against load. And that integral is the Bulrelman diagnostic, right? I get 23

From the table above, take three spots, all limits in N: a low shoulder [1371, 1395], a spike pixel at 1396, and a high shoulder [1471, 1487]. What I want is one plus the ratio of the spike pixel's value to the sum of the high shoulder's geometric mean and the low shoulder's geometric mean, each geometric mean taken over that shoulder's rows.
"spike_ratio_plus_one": 1.50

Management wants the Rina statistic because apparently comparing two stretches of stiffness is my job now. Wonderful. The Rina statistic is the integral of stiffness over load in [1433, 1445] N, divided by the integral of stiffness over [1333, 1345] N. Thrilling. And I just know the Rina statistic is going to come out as 0.82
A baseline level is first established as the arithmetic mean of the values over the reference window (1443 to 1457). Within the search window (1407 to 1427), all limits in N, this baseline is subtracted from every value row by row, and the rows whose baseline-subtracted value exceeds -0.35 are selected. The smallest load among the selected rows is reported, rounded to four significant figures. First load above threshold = 1408 N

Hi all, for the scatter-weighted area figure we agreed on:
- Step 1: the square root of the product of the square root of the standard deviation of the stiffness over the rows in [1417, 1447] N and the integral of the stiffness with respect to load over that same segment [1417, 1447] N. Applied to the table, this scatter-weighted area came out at 6.6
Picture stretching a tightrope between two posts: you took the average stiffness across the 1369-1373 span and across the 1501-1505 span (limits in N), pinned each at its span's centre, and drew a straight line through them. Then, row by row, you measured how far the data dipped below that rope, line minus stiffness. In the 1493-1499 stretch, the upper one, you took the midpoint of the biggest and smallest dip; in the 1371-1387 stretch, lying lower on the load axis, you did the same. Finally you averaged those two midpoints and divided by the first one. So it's 2.39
